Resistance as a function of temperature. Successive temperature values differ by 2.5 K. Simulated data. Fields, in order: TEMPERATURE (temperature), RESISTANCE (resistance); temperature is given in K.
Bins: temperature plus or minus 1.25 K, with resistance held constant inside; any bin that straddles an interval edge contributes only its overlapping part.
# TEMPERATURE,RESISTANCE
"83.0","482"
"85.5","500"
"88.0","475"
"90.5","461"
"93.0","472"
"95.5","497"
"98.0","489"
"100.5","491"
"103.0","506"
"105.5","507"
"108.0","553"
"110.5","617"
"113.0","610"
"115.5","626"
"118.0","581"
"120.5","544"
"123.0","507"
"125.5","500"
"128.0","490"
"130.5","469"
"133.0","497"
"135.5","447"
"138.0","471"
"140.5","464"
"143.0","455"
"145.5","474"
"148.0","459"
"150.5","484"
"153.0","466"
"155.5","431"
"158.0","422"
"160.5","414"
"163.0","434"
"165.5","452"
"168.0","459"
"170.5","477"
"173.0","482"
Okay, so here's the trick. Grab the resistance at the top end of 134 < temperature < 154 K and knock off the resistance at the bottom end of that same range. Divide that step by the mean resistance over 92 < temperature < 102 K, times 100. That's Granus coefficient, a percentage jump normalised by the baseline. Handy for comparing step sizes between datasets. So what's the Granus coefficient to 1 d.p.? 3.9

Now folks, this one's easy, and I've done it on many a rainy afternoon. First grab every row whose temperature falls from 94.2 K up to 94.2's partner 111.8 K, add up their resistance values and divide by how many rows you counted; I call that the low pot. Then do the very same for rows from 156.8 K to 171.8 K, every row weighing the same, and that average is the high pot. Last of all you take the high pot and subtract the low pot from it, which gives -80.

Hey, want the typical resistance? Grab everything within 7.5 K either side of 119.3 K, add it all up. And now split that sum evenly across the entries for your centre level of 561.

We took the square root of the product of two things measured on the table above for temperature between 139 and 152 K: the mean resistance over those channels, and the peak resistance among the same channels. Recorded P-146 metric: 476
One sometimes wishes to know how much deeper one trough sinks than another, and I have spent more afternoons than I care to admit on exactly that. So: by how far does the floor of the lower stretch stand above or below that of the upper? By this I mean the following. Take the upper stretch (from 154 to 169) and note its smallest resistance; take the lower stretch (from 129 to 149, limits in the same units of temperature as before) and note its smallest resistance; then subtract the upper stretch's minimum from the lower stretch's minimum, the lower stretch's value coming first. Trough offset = 33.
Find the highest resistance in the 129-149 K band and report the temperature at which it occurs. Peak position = 133.0 K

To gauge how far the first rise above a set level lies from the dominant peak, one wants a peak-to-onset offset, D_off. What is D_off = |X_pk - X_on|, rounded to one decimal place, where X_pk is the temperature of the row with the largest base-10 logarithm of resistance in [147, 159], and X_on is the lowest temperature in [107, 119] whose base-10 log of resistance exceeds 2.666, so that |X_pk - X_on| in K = 42.5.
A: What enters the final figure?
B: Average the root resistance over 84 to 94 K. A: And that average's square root 4.67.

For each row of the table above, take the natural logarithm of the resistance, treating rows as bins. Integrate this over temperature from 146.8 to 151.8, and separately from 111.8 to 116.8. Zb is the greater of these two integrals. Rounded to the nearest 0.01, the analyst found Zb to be 32.13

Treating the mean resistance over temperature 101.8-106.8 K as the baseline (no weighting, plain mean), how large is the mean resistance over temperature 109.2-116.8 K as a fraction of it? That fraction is 1.22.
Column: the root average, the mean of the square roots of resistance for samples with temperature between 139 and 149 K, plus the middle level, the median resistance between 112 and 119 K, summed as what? 632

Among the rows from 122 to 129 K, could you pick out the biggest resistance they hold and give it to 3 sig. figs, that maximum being 507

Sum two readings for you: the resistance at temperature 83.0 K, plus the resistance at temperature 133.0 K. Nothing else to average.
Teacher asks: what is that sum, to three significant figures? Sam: 979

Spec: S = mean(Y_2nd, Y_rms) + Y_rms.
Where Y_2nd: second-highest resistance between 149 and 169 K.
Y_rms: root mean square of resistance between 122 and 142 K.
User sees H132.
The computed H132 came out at 955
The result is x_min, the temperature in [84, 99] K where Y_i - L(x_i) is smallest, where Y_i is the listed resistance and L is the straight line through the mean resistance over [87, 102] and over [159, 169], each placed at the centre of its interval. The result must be 90.5 K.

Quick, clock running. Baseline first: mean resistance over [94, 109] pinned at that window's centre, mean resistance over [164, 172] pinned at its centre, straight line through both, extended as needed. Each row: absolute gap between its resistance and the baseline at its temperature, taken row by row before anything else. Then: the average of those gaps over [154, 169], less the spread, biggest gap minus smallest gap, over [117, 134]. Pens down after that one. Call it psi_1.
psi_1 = -53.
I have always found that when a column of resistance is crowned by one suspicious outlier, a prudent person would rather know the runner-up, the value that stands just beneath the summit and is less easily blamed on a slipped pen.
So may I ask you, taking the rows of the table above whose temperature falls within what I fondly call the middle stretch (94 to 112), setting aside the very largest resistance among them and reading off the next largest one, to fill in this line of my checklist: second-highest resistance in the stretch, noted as 553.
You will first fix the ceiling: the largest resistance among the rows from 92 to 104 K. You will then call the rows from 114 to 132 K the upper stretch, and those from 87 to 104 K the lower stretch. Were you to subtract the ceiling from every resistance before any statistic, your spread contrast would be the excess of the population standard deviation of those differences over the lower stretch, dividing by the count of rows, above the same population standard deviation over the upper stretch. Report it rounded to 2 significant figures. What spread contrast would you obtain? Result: -37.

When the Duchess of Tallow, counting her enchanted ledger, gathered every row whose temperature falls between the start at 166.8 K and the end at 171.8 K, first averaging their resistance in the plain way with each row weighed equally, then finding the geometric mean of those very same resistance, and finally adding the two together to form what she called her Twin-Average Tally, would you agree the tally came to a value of 936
